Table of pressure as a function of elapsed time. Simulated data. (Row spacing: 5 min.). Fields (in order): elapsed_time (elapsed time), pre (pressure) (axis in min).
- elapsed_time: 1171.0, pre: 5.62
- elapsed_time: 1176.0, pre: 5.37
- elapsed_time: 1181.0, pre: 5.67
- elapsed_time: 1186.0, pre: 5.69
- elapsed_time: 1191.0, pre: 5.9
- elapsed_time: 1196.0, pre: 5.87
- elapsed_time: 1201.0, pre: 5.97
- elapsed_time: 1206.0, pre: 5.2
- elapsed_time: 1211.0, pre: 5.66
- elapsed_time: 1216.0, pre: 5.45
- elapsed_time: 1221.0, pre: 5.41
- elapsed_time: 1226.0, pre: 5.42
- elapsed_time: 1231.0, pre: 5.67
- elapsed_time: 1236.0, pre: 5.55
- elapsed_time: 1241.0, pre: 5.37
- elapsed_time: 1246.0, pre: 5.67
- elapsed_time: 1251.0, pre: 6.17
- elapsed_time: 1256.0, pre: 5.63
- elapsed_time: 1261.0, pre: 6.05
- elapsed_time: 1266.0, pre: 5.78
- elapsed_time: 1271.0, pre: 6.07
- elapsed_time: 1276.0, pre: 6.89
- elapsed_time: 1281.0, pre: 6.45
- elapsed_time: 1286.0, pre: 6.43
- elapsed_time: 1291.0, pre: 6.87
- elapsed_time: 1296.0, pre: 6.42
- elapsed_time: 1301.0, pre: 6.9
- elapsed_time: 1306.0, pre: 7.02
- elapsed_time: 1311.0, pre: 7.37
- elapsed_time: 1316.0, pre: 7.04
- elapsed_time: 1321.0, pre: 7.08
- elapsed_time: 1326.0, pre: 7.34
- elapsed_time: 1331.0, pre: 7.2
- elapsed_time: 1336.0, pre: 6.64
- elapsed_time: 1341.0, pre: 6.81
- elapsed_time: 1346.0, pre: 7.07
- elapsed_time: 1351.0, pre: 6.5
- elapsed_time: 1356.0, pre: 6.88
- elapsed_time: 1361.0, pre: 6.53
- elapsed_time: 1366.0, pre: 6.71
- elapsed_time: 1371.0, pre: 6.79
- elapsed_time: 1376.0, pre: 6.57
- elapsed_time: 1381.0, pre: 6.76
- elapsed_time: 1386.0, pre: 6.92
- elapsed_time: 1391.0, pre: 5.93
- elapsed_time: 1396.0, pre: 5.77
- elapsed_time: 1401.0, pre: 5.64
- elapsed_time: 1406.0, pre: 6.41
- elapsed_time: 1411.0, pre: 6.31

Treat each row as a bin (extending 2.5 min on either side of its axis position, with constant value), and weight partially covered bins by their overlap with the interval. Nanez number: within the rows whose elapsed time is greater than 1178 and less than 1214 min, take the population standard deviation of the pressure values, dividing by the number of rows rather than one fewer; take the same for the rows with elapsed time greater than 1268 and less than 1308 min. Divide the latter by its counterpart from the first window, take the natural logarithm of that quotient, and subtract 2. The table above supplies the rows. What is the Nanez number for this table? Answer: -1.72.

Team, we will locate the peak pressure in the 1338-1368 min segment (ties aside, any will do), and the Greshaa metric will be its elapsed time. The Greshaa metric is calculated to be 1346.0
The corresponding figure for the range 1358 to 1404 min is 1386.0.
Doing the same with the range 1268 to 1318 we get 1311.0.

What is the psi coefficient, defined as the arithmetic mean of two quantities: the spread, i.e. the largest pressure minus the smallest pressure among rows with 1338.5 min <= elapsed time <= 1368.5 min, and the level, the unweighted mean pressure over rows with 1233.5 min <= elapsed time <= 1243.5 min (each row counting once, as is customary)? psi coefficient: 3.0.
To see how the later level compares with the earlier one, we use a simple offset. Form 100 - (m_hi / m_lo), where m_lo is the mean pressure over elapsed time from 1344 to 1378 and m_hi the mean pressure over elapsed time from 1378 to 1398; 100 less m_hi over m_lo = 99.1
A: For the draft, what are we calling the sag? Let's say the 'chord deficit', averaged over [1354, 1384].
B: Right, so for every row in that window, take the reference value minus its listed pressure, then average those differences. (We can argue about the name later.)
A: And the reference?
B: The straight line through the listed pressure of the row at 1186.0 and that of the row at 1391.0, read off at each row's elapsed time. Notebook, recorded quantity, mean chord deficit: -0.80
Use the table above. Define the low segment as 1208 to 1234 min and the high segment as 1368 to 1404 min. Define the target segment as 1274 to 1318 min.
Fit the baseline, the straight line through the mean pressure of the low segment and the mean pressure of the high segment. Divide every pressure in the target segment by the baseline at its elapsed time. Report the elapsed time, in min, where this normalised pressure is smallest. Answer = 1296.0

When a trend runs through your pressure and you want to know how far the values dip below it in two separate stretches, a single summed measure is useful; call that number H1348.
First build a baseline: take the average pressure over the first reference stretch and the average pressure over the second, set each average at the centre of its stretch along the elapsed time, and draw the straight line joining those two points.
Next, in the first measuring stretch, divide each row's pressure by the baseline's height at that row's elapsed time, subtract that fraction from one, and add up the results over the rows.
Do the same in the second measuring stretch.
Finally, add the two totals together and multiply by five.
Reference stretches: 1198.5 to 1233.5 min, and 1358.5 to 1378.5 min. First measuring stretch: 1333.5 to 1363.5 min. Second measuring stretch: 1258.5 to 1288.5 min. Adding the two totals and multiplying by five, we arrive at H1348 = -3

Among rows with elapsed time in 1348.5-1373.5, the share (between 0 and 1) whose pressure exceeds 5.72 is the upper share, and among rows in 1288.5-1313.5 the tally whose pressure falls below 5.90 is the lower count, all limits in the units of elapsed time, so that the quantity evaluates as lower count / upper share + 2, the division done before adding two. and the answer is 2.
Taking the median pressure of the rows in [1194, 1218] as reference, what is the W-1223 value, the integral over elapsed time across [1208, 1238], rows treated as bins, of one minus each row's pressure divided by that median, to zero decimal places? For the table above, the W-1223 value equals 1 min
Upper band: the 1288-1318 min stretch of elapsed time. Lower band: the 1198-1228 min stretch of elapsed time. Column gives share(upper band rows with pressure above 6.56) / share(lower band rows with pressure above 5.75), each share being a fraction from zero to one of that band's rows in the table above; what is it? 5.0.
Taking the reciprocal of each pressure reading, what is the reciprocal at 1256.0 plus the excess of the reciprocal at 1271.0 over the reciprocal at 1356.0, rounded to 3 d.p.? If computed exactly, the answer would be 0.197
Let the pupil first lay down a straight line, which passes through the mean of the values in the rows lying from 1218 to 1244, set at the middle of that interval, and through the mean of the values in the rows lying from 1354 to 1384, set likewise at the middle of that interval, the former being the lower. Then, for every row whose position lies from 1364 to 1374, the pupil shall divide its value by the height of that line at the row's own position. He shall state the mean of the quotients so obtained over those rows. 1.01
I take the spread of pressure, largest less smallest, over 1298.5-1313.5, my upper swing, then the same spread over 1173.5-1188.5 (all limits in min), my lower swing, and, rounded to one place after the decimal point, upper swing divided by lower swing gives 1.5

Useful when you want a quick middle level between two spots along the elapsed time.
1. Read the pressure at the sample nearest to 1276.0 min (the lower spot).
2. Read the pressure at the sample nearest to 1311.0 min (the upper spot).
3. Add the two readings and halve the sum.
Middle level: 7.13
